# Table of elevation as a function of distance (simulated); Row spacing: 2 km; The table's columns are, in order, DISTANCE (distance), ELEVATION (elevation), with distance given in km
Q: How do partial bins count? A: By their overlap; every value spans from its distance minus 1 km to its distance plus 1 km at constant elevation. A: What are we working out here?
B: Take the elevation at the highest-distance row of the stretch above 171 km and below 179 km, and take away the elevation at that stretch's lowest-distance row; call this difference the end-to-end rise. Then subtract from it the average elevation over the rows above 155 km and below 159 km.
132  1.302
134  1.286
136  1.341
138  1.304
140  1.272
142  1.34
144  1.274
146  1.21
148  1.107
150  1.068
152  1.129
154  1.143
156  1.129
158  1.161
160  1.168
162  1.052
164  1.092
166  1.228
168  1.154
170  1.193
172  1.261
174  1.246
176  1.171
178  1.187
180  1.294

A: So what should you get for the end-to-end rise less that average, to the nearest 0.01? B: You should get -1.22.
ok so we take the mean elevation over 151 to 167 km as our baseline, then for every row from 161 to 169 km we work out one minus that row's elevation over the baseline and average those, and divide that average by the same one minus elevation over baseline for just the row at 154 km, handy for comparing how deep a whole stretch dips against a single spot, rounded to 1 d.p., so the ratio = -1.2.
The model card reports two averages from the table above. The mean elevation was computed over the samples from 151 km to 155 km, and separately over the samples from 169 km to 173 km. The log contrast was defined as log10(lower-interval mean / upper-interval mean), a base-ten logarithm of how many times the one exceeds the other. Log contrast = -0.033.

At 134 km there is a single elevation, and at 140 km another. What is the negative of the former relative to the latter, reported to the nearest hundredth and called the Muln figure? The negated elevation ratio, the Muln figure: -1.01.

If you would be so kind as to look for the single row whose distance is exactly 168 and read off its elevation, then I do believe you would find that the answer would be 1.154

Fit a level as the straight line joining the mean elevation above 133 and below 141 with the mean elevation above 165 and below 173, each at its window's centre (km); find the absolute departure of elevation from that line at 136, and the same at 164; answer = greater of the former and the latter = 0.13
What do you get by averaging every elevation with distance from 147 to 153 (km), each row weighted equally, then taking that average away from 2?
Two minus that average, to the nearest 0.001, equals 0.899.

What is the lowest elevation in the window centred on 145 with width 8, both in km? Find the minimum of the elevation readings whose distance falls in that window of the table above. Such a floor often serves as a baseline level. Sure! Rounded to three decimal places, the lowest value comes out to 1.107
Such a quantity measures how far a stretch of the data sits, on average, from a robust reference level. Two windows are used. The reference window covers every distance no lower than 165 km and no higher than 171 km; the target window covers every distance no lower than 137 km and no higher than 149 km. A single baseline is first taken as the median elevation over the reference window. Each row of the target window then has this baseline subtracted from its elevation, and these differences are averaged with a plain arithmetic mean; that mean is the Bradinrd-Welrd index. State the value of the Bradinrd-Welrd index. 0.06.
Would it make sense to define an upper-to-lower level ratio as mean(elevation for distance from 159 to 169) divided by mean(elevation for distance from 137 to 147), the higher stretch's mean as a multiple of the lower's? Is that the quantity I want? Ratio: 0.89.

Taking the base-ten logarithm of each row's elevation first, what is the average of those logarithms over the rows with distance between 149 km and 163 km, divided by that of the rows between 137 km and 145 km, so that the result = 0.4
